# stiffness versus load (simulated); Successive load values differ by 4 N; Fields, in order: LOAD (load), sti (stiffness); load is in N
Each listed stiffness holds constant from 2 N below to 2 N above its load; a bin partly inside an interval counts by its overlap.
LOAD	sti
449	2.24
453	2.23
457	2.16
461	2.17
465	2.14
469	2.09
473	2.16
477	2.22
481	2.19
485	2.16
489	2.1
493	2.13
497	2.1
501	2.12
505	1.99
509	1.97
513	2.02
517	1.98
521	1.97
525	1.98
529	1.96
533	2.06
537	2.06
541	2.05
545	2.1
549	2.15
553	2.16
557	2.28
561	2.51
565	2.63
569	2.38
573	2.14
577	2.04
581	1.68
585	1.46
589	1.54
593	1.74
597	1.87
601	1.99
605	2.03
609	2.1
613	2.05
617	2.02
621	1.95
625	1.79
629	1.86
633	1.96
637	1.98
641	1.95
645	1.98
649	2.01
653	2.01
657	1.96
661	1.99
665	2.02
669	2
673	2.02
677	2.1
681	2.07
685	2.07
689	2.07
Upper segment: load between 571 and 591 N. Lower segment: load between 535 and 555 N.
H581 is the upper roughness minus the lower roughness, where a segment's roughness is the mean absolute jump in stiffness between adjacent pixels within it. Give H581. 0.16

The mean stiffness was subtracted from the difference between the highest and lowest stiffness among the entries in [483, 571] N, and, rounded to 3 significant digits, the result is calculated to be -1.46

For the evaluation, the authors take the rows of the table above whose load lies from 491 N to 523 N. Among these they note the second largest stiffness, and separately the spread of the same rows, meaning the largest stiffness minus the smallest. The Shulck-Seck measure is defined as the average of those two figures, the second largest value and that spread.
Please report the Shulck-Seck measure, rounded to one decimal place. 1.1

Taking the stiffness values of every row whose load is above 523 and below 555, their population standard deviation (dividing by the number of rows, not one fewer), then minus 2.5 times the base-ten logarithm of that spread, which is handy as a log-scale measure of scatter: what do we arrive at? 2.9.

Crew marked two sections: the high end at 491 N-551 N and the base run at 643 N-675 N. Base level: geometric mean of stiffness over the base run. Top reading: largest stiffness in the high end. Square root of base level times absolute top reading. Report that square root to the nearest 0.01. 2.07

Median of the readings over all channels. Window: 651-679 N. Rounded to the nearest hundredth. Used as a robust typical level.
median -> 2.01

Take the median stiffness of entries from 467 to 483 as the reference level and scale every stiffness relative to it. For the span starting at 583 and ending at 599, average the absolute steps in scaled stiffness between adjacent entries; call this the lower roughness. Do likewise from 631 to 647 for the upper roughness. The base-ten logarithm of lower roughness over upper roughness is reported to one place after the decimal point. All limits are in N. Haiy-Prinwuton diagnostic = 0.7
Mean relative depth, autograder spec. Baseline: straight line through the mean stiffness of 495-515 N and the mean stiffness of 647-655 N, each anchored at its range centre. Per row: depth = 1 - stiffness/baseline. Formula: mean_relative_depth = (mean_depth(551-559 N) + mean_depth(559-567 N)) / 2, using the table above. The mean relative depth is -0.18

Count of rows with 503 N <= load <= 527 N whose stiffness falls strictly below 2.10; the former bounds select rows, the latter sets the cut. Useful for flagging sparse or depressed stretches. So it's 6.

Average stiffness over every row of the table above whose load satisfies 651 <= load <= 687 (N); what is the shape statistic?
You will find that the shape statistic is 2.03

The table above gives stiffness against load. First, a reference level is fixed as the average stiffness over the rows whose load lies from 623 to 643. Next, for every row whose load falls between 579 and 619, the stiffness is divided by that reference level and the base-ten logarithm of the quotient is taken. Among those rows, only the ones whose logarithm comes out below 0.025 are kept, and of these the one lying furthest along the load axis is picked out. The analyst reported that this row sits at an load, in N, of 617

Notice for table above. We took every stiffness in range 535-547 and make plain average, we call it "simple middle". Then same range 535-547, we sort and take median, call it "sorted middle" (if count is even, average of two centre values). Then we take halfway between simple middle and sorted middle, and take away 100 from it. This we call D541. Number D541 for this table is -97.9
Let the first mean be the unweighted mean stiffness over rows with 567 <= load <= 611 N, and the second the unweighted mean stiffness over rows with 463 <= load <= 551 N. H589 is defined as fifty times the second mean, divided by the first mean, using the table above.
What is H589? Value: 54.5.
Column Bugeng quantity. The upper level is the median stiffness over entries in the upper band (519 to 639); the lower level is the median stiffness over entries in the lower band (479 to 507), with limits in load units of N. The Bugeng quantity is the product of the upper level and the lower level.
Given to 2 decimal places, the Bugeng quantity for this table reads 4.29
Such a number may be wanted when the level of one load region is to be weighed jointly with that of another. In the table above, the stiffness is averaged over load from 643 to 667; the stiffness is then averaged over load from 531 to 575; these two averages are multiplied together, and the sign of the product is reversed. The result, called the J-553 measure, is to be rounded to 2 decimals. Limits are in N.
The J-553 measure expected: -4.45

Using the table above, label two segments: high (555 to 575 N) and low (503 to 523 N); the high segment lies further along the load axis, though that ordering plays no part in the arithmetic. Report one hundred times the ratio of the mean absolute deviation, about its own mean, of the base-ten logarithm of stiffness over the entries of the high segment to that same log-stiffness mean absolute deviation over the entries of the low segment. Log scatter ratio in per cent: 794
